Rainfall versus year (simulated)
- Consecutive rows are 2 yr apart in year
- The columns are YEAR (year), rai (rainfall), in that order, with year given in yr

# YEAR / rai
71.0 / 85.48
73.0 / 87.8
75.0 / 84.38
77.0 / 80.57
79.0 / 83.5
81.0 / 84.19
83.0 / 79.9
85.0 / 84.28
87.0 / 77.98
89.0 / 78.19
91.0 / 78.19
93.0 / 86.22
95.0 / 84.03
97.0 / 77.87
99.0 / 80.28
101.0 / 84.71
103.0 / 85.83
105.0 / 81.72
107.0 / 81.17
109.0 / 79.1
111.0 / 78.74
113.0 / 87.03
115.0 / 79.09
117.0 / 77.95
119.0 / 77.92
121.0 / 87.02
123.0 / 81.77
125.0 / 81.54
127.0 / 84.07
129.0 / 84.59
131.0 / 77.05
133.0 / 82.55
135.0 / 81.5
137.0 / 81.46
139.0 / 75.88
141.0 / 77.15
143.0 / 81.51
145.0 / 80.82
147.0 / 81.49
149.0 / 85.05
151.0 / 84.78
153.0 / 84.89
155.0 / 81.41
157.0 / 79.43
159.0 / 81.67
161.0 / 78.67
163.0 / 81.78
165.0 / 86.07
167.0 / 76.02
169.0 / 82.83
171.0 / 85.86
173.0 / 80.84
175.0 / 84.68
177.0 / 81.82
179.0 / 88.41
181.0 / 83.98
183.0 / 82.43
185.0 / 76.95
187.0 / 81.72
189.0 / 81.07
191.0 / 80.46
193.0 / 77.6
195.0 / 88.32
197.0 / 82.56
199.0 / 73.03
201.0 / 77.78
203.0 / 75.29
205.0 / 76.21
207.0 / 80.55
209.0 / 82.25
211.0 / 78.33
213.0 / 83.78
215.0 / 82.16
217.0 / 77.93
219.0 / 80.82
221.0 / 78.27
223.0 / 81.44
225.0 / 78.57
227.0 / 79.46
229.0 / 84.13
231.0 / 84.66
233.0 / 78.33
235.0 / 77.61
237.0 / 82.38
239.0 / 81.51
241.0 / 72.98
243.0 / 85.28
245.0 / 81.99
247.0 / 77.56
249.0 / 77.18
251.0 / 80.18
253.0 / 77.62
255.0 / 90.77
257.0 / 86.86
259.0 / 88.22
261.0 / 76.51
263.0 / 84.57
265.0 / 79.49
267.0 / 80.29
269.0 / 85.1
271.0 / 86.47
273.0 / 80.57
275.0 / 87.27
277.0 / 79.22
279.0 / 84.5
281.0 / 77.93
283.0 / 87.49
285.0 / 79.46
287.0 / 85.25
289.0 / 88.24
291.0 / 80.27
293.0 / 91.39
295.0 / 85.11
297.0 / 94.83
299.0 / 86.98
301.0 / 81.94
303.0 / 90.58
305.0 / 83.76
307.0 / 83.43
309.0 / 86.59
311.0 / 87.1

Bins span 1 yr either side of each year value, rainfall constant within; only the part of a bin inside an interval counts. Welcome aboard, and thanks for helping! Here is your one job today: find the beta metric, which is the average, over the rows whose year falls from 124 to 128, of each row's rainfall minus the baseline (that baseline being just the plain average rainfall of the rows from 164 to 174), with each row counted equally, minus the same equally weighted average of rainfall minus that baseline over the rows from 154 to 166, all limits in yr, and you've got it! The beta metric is 1.3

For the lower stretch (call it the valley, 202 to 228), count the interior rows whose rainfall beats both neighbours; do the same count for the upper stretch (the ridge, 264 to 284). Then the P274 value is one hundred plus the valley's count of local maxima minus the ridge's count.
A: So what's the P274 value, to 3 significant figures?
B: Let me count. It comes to 101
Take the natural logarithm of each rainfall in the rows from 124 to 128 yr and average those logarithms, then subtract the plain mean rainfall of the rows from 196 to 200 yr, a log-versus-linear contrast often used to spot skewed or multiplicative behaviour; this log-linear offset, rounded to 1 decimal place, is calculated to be -73.4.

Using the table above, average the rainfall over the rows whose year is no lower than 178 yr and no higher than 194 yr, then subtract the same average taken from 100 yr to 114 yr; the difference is -1.0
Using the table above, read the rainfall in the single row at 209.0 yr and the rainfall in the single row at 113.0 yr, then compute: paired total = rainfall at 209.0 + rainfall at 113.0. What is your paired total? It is 169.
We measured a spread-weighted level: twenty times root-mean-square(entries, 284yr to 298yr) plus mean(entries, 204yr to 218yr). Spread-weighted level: 1811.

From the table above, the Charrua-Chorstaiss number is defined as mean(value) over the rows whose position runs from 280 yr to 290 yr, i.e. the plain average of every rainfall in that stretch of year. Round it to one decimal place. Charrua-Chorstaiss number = 83.7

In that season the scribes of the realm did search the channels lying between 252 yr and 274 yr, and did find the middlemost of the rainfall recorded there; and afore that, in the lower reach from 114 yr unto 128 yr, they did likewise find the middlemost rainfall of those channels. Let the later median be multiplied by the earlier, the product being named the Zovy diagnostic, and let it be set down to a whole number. 6896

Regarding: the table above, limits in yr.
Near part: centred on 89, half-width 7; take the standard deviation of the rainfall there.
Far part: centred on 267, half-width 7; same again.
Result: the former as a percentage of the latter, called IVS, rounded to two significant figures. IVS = 97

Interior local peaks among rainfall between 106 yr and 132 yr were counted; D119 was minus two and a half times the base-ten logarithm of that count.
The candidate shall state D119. -1.19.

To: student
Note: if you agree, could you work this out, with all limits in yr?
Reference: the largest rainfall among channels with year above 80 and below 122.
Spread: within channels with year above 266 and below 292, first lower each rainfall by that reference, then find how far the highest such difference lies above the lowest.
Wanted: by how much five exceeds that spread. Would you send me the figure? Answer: -5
